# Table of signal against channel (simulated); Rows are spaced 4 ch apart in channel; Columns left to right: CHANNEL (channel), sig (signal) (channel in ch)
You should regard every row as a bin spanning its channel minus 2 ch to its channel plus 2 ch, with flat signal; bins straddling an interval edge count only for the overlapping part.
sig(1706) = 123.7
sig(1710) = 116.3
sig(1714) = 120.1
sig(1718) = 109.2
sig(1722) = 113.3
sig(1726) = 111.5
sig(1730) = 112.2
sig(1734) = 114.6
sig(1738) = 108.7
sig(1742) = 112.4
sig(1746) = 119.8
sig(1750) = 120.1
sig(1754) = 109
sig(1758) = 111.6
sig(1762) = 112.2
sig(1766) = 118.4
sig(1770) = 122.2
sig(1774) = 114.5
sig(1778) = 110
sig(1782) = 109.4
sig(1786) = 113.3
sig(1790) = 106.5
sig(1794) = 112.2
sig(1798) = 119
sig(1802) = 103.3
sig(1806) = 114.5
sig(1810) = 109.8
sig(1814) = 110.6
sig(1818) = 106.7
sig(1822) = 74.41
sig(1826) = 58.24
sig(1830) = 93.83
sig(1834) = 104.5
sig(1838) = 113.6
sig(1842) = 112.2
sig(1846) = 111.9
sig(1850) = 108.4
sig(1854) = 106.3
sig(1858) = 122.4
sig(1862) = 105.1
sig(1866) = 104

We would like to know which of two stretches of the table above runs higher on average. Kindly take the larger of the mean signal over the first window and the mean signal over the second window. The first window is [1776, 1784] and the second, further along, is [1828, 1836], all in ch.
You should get 109.7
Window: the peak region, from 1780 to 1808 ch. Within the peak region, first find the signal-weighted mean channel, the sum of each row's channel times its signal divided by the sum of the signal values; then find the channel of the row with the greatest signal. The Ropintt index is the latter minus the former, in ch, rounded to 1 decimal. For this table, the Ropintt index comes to 4.0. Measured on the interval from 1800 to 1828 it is -6.7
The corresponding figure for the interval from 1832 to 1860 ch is 11.8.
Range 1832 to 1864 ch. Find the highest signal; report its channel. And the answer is 1858 ch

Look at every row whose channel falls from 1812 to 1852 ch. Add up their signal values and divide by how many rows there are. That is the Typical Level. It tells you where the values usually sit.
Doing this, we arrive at 99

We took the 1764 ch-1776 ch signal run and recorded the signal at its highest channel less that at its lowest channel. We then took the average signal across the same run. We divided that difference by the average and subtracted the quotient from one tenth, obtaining 0.13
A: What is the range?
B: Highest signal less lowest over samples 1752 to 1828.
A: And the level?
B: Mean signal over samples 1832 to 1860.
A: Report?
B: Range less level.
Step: -47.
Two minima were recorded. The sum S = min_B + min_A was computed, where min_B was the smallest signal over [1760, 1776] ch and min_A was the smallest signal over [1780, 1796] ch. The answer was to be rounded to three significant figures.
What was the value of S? 219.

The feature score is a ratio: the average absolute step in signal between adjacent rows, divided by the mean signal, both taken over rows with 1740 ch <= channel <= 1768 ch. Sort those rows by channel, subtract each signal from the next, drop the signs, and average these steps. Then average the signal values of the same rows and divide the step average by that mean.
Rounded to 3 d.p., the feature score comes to 0.041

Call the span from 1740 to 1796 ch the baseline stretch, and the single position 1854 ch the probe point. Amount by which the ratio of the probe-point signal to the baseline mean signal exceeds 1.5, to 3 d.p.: -0.565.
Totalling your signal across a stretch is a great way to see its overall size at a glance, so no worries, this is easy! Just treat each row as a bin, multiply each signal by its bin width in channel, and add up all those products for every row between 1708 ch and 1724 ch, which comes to 1836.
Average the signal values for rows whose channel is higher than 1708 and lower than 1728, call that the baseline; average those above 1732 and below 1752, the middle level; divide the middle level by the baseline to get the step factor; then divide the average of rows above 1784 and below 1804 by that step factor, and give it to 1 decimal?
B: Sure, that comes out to 109.9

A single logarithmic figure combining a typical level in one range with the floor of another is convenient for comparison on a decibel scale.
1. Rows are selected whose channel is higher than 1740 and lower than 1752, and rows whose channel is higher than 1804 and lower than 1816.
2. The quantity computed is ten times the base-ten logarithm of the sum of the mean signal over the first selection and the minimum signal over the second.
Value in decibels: 23.6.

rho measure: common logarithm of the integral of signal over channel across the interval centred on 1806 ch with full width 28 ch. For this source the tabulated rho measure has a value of 3.49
